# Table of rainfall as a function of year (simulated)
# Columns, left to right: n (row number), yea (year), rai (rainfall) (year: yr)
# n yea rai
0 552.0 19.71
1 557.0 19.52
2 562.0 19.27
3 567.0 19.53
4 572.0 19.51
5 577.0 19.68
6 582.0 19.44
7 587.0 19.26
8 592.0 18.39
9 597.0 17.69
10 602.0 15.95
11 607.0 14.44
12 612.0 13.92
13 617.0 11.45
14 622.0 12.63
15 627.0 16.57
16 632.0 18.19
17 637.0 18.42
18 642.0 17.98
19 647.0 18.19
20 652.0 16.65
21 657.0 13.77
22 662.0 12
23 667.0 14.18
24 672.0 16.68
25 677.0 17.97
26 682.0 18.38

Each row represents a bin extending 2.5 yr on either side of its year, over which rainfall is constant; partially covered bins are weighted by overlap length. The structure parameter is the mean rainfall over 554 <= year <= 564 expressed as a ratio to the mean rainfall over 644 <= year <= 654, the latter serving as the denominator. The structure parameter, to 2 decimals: 1.11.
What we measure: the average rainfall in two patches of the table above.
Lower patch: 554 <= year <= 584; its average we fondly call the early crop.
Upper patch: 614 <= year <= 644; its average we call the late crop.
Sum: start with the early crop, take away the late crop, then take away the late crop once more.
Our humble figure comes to -12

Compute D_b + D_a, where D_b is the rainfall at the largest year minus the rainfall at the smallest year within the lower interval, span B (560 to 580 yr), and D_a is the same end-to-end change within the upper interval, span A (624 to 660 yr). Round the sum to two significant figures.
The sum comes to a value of -2.4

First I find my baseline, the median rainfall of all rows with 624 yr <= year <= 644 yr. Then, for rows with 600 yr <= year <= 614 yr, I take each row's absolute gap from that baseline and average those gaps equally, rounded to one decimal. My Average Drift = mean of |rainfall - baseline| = 3.3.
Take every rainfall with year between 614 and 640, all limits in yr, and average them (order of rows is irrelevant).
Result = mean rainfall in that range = 15.5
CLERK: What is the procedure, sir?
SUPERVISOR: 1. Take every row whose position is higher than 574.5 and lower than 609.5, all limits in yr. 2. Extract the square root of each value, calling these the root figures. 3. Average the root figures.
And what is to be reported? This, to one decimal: 4.2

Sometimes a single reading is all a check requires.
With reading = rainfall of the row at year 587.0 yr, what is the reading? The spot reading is 19.26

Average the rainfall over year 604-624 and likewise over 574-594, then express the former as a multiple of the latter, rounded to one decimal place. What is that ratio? 0.7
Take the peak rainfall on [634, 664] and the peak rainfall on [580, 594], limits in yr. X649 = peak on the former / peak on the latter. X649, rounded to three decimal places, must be 0.948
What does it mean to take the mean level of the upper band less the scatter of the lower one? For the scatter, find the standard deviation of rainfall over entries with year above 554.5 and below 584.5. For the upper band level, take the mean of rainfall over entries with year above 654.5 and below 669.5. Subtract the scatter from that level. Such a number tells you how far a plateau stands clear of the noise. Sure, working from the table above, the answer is 13.2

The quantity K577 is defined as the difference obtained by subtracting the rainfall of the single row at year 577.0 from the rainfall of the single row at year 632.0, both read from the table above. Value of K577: -1.5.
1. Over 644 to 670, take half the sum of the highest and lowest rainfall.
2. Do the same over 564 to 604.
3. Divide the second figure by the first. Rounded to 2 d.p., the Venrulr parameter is 1.18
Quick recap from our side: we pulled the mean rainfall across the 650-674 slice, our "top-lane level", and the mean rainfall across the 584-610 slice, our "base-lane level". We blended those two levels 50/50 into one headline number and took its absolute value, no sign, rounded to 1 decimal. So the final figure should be 15.9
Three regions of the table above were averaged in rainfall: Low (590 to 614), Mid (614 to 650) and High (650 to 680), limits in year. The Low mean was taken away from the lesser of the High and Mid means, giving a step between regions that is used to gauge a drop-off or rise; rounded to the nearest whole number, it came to -1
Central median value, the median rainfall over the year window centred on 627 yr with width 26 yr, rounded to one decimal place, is 16.6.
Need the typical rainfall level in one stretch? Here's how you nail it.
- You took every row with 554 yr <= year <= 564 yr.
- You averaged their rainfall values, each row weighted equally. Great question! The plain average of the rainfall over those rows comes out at 19.4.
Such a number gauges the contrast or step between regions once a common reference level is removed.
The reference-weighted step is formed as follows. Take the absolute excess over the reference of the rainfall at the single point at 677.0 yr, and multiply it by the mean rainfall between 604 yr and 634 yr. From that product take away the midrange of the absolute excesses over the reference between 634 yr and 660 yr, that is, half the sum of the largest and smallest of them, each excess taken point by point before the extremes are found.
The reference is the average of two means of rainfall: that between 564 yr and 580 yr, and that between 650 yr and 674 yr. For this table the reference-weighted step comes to 11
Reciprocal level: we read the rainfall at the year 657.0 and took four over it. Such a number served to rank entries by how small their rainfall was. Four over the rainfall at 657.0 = 0.290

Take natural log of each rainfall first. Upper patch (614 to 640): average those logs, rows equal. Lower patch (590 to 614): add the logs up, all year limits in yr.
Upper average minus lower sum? -11.1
